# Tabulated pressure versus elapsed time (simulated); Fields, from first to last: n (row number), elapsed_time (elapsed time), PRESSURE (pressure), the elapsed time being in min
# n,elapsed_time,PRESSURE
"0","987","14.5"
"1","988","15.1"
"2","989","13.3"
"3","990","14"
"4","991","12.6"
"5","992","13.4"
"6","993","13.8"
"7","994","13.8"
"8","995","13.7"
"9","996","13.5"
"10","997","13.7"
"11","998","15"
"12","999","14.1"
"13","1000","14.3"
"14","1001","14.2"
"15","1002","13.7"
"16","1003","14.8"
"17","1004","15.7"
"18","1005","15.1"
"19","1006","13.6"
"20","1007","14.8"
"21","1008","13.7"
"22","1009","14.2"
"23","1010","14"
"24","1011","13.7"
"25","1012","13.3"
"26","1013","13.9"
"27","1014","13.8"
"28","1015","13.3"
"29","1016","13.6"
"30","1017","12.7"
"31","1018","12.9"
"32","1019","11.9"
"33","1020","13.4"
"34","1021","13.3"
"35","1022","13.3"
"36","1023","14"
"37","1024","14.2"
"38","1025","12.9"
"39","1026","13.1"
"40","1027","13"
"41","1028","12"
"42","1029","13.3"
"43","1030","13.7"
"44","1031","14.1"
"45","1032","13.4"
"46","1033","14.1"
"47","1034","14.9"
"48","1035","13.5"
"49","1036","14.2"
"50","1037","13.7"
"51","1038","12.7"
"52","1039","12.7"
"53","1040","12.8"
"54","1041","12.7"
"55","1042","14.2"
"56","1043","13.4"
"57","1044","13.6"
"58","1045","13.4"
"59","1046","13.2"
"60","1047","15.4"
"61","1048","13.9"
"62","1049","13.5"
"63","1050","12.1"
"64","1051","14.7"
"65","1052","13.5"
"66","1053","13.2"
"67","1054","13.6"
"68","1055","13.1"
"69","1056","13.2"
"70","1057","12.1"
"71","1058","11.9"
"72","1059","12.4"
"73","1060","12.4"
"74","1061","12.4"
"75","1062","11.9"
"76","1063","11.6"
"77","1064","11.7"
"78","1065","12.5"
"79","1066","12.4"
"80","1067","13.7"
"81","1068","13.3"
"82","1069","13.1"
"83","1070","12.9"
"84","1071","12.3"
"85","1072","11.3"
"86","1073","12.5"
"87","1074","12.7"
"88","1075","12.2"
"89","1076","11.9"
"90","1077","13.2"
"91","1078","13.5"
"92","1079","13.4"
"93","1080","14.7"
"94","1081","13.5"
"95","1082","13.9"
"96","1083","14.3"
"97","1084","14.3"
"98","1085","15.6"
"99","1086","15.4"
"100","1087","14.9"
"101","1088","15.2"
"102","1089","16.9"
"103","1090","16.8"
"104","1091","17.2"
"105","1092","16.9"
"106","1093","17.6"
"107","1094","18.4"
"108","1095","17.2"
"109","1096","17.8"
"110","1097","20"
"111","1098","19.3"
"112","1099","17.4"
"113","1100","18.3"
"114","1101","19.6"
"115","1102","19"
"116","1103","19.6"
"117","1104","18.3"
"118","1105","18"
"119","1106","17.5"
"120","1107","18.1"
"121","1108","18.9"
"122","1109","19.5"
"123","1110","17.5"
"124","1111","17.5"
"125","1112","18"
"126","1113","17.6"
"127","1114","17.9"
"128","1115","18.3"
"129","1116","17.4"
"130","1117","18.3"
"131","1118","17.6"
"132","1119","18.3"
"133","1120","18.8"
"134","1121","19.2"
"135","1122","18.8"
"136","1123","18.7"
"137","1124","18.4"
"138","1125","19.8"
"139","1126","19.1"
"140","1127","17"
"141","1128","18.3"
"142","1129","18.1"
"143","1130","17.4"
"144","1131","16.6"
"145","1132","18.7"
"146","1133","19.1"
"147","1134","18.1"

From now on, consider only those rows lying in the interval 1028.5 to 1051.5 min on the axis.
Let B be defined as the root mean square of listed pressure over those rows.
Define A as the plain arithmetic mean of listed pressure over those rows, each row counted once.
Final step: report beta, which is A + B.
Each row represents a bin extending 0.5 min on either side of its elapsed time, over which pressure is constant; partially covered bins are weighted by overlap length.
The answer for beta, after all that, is 27.3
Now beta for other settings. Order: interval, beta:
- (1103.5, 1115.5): 36.2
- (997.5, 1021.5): 27.8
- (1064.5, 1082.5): 25.9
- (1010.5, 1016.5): 27.2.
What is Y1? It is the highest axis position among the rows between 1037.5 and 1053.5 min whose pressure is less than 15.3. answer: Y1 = 1053 min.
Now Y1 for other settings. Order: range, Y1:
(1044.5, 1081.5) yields 1081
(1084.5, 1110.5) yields 1088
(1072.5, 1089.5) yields 1088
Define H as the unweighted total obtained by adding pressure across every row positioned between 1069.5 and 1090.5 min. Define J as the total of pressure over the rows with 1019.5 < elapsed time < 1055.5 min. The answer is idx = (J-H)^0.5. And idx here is 14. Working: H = 291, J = 486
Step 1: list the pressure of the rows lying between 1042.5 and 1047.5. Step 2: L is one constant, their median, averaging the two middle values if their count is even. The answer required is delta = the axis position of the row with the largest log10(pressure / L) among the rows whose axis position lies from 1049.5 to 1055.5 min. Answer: 1051 min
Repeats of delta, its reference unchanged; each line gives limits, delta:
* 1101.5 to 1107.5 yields 1103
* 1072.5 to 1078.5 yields 1078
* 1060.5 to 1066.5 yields 1065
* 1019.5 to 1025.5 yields 1024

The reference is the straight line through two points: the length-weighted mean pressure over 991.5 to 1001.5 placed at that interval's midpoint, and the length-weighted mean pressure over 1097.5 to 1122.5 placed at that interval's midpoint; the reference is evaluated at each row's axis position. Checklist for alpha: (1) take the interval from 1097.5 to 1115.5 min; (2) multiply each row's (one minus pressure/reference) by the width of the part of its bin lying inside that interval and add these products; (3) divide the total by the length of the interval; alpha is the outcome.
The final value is -0.01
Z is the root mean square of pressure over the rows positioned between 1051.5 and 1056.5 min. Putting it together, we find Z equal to 13.3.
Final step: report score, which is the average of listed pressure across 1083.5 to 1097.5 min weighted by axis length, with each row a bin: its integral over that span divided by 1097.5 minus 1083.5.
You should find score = 16.7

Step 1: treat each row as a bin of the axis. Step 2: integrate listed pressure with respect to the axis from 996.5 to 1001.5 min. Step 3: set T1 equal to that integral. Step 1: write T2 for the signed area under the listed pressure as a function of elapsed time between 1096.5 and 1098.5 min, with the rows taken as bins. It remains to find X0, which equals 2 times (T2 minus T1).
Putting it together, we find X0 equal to -64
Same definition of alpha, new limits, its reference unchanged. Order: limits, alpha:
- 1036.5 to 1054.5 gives 0.15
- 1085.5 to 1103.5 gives 0.01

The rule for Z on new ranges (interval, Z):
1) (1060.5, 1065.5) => 12.0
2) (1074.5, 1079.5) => 12.9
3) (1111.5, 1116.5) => 17.8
